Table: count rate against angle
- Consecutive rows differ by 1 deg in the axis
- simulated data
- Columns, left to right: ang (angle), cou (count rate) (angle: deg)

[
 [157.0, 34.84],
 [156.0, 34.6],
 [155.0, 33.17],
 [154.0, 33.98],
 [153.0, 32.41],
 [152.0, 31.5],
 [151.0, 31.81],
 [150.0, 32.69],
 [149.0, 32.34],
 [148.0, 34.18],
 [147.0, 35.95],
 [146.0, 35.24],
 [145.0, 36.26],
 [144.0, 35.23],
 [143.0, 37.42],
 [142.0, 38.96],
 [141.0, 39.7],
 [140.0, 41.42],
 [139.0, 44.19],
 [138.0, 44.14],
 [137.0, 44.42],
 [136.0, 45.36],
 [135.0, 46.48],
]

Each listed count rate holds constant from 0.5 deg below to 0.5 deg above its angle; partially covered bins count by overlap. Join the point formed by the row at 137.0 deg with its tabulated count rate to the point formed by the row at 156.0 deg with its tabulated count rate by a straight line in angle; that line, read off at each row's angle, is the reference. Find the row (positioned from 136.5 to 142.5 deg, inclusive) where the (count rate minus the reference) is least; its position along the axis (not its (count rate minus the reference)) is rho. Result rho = 142.0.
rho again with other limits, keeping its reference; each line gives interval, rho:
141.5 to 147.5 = 144.0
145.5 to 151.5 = 149.0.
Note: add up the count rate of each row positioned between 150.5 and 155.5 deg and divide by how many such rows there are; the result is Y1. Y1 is 32.6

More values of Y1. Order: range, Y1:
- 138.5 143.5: 40.3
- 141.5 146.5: 36.6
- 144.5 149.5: 34.8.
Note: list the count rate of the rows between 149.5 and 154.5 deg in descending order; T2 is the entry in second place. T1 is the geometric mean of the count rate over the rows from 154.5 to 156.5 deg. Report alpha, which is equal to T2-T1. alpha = -1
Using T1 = 33.9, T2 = 32.69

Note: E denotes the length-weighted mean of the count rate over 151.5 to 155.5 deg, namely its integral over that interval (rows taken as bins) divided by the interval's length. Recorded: 33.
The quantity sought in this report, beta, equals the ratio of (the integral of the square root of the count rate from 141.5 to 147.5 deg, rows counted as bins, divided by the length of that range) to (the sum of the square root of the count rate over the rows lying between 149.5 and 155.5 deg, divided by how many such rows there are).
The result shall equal 1.06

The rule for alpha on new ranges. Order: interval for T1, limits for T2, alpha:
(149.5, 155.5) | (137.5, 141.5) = 12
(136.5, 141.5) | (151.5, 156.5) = -9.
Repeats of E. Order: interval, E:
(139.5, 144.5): 39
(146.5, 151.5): 33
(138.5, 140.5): 43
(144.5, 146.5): 36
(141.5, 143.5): 38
